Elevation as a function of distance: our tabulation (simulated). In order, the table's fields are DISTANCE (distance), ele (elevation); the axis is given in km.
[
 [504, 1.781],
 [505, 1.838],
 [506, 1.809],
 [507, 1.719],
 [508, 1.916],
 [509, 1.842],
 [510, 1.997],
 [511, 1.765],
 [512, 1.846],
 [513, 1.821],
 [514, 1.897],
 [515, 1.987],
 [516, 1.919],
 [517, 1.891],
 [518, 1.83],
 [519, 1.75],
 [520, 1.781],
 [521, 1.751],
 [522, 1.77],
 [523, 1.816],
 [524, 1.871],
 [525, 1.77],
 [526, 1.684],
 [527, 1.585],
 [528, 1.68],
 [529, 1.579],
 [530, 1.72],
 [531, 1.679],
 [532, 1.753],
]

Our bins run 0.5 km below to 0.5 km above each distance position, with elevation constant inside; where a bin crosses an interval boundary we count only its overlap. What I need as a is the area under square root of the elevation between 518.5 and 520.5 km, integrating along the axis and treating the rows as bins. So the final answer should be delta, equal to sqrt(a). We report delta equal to 1.63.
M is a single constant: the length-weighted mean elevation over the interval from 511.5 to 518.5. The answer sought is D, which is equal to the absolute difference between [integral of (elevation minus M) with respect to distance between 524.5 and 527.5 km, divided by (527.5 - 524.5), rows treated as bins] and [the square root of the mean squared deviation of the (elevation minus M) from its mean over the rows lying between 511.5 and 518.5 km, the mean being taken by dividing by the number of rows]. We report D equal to 0.26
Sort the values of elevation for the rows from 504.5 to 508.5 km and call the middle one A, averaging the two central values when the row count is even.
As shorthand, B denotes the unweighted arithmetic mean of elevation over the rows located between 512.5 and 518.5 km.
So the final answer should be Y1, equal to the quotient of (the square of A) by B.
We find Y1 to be 1.8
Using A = 1.82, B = 1.89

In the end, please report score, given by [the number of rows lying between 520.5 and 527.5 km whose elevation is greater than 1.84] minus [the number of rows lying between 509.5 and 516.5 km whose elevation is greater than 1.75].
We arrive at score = -6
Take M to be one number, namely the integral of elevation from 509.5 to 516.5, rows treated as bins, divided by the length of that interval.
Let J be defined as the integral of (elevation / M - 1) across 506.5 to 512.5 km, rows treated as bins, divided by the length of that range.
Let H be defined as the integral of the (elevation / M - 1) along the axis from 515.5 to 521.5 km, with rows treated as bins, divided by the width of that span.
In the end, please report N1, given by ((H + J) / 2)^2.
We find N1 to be 0.0009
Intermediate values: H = -0.037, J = -0.023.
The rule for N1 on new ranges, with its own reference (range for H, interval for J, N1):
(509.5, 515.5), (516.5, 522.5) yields 0.0007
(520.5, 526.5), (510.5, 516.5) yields 0.0012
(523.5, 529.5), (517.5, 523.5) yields 0.0064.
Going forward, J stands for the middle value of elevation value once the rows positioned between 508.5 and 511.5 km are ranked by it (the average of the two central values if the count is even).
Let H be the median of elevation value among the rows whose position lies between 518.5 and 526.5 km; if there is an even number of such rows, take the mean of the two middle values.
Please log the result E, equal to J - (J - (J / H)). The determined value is 1.04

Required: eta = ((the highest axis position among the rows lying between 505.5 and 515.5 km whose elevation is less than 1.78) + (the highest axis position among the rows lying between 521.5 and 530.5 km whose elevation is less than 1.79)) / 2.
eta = 520.5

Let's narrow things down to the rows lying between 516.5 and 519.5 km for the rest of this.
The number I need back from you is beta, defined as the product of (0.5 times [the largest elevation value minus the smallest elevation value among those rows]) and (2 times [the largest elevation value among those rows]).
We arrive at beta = 0.27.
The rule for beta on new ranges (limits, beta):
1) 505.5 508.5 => 0.38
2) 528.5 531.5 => 0.24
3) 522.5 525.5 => 0.19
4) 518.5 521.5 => 0.06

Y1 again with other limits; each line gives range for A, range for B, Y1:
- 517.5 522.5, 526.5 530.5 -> 1.9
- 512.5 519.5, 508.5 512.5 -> 1.9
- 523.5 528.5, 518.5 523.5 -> 1.6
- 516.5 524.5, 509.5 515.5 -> 1.7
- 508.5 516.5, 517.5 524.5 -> 2.0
